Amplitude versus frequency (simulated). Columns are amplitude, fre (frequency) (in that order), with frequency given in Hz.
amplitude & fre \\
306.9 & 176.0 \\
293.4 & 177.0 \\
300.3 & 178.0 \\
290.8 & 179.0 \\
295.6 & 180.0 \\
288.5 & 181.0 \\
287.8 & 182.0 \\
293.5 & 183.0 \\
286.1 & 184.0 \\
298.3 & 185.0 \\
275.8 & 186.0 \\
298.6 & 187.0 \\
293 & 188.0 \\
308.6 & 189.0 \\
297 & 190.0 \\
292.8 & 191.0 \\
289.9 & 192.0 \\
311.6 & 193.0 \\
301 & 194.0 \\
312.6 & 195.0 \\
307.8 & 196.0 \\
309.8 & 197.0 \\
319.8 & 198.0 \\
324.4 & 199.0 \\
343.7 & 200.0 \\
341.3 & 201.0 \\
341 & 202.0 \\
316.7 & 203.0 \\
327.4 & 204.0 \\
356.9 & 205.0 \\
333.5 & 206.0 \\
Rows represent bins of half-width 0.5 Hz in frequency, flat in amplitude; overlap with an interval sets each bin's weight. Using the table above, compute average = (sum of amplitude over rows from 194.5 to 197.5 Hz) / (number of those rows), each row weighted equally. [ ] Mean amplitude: 310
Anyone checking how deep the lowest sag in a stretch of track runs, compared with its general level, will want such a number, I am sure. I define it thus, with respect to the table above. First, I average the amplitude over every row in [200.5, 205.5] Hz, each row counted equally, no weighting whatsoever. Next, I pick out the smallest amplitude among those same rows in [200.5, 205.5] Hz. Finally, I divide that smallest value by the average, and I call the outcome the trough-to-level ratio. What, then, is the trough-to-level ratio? 0.941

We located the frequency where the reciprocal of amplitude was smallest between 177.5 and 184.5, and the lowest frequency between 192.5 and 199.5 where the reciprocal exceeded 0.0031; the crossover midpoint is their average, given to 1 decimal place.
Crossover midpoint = 185.5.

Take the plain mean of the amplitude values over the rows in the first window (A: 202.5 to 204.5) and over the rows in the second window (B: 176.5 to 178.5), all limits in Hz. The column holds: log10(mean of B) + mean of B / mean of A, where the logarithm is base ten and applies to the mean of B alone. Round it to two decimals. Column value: 3.39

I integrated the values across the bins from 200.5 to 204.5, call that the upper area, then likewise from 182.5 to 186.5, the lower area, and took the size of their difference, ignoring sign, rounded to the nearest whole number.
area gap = 173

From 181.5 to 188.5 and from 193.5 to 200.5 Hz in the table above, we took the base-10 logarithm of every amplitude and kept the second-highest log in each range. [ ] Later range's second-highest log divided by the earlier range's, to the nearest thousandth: 1.015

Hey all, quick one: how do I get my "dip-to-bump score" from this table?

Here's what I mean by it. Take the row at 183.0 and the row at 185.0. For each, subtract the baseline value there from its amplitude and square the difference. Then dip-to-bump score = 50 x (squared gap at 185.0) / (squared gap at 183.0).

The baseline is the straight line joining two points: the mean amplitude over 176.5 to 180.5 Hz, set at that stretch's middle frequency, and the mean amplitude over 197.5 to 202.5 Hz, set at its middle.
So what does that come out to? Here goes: 39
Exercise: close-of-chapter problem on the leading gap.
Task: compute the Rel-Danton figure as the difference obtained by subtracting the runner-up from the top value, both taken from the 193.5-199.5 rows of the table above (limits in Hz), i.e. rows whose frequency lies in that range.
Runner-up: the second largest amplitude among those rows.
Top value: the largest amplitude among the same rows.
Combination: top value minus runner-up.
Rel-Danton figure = 4.6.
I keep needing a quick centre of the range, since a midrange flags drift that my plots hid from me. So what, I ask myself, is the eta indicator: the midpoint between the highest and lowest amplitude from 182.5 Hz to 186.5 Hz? 287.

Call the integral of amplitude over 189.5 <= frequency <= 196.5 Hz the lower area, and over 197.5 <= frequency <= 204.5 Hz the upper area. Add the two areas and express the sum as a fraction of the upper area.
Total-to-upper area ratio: 1.91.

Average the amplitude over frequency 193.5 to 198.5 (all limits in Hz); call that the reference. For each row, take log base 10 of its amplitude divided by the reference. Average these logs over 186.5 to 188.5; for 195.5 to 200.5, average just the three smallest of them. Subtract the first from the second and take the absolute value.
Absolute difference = 0.024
